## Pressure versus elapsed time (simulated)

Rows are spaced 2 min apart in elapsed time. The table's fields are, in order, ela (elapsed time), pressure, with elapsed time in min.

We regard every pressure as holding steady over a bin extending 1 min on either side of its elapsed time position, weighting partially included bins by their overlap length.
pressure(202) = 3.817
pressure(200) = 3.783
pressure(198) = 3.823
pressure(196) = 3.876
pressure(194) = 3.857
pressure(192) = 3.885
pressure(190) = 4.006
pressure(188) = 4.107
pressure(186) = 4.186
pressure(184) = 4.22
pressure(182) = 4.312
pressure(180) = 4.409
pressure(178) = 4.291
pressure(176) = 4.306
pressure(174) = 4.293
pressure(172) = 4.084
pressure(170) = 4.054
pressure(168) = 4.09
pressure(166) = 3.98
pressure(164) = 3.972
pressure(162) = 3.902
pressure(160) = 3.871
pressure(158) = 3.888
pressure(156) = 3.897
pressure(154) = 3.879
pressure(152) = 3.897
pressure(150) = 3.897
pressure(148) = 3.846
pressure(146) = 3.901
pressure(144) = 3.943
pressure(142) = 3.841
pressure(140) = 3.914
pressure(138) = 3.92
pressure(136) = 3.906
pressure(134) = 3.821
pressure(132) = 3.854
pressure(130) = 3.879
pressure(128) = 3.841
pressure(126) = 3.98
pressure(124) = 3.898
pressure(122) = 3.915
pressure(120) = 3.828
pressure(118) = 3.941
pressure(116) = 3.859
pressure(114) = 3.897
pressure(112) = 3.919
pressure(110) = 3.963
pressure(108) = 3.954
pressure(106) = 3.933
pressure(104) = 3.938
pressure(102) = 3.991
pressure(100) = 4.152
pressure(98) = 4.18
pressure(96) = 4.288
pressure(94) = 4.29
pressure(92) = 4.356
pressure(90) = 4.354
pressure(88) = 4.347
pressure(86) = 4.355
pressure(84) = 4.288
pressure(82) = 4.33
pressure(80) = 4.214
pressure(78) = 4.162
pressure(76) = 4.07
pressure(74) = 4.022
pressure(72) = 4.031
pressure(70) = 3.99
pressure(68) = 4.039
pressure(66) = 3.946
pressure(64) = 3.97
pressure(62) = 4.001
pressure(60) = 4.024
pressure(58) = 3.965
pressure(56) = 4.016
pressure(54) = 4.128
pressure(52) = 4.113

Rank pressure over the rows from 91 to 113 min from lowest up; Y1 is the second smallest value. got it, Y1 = 3.933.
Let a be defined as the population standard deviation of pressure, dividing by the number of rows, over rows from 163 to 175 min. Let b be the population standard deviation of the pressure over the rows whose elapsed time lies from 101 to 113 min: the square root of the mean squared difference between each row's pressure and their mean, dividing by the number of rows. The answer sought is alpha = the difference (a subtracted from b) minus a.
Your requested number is -0.19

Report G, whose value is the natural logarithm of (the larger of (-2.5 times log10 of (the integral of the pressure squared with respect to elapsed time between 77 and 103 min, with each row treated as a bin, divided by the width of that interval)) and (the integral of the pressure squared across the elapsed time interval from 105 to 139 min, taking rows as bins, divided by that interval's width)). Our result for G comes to 2.722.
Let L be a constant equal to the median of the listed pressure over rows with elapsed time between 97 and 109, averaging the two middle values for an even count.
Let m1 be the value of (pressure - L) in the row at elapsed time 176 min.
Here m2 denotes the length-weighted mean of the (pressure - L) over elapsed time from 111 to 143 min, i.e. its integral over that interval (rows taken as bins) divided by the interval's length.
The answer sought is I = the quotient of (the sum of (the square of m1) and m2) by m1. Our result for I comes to 0.1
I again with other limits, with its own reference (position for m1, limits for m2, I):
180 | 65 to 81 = 0.6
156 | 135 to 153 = 0.9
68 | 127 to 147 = -1.3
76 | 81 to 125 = 1.3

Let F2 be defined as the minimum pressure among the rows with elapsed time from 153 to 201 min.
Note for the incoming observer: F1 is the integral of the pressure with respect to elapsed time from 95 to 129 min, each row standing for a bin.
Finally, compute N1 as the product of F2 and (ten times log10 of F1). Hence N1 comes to 80.6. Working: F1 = 135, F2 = 3.783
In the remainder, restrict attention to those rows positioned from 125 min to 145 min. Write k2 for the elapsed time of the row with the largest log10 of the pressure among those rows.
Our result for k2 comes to 126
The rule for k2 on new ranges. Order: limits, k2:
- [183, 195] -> 184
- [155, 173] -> 168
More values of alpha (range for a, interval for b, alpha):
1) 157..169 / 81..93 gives -0.12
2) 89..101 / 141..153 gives -0.12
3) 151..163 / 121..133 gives 0.02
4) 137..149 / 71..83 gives 0.03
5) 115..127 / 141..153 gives -0.07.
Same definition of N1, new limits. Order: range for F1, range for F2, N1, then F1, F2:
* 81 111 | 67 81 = 83.7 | 125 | 3.99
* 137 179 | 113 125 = 85.1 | 167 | 3.828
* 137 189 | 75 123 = 88.9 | 210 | 3.828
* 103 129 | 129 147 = 76.7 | 102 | 3.821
